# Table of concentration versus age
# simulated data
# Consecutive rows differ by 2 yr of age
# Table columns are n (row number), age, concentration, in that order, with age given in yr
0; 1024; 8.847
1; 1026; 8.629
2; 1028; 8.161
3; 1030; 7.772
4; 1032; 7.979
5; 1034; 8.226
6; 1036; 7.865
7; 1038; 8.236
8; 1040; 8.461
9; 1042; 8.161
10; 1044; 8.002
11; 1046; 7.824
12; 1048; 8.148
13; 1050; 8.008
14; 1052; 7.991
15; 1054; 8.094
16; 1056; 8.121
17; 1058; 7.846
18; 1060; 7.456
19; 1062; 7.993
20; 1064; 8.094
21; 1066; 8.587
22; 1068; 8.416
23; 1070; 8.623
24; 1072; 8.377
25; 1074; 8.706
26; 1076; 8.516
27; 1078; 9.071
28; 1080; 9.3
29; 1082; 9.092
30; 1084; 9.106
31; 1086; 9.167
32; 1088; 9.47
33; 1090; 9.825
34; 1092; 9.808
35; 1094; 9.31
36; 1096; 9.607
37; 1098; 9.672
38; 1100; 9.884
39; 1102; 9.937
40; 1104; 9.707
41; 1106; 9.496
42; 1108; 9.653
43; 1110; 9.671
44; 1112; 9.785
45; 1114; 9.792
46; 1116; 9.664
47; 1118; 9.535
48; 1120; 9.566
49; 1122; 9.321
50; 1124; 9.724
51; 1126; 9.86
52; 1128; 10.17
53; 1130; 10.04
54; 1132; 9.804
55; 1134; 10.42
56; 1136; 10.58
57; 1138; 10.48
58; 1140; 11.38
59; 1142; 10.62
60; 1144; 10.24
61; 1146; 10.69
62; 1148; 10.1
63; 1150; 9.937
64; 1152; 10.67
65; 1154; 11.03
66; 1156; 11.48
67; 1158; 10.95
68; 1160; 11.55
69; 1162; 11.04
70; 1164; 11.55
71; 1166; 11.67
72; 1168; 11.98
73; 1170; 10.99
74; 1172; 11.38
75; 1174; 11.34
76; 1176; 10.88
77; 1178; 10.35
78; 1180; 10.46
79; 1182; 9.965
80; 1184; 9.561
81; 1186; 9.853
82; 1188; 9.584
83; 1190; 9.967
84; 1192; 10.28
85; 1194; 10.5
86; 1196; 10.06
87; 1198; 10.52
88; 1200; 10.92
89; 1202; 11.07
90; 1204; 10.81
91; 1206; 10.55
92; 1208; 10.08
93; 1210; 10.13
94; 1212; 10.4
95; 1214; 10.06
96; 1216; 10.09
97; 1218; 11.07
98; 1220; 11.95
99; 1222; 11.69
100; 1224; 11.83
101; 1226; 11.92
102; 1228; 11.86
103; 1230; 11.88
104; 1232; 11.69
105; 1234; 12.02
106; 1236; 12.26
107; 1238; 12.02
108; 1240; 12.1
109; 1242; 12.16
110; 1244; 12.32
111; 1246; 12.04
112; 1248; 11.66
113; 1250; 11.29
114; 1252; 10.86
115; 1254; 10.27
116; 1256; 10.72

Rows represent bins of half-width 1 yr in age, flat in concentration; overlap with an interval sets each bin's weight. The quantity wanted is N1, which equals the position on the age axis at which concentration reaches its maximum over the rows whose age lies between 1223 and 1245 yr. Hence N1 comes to 1244 yr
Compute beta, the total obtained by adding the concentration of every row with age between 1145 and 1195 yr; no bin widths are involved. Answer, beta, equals 268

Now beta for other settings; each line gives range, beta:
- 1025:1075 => 204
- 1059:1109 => 227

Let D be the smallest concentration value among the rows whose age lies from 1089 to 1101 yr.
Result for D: 9.31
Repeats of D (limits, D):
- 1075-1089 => 8.516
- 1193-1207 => 10.06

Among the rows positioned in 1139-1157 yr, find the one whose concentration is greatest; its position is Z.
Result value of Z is 1156 yr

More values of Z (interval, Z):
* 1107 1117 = 1114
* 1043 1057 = 1048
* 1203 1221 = 1220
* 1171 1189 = 1172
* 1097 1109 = 1102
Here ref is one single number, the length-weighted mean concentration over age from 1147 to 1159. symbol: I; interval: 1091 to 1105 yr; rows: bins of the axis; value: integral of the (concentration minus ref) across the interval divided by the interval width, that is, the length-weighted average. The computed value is -1.0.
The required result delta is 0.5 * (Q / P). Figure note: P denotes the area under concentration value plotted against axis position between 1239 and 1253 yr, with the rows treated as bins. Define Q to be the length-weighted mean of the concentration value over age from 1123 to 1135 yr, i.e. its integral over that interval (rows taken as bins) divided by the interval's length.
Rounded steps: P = 165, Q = 10.0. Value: 0.030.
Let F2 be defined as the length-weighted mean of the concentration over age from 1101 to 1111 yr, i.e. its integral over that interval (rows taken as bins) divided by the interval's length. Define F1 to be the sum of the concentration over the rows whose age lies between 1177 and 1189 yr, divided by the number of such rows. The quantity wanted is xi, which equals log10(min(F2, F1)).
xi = 0.986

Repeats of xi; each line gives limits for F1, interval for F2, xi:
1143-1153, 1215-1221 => 1.014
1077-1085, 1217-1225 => 0.961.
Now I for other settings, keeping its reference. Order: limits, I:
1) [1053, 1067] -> -2.7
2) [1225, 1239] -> 1.3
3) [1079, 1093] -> -1.3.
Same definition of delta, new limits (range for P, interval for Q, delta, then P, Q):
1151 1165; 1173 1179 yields 0.035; 157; 10.9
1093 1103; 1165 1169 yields 0.061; 97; 11.8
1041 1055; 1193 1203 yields 0.047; 112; 10.6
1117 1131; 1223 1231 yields 0.044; 136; 11.9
